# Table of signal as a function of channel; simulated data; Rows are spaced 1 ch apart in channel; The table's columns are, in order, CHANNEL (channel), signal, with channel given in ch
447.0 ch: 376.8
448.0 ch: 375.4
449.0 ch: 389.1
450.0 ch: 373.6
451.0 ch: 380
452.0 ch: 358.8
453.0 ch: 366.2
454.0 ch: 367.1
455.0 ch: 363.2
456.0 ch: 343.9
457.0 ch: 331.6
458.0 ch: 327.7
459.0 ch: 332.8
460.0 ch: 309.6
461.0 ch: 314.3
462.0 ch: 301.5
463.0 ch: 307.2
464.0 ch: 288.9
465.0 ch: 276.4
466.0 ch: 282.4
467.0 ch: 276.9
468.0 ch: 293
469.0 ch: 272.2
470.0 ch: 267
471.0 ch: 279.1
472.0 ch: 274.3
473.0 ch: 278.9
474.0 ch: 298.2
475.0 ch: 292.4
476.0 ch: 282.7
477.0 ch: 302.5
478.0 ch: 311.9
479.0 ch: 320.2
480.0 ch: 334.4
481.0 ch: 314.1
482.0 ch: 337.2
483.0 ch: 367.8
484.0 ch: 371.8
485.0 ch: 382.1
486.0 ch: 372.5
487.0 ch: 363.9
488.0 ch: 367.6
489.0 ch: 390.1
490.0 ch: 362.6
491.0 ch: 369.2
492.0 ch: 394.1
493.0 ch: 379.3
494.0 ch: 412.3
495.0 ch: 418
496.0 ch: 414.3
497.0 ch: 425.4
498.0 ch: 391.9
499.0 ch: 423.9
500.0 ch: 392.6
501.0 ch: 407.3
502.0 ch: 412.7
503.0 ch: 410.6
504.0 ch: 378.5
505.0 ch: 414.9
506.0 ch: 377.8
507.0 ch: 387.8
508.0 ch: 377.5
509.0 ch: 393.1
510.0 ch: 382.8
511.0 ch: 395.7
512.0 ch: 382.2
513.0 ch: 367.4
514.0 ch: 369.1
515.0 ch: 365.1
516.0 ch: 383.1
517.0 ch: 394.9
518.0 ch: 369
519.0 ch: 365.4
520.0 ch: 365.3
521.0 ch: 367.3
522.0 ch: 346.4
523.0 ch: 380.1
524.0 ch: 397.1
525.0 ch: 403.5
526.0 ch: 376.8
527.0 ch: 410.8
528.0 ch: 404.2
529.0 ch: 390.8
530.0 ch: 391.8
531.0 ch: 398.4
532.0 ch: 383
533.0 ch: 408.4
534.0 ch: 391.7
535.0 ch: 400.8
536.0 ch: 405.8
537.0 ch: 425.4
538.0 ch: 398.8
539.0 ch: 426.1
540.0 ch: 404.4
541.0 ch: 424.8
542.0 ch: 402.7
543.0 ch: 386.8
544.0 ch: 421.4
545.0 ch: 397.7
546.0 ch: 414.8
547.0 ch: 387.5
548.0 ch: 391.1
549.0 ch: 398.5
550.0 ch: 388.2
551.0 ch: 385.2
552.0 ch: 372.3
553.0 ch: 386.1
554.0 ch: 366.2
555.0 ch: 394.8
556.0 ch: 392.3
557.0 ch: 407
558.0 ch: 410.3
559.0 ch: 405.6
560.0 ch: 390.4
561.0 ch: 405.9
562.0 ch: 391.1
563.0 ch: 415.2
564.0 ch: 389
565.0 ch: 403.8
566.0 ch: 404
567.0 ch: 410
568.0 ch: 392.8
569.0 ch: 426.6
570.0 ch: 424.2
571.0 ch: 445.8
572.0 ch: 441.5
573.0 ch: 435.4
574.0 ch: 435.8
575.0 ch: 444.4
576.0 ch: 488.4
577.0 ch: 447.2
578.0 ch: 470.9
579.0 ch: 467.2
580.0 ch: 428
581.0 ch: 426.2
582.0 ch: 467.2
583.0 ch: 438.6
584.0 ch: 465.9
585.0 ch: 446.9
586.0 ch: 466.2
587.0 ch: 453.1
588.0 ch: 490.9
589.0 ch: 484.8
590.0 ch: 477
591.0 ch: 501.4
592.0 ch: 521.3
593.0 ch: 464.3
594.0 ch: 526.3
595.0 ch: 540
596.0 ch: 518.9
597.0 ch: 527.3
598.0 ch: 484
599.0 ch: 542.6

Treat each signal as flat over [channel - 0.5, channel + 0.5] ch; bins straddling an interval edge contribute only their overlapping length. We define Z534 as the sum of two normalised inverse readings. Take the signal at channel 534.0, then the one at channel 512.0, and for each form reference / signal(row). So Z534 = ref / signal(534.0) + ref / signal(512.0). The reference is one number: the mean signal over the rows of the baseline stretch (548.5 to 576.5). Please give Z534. 2.1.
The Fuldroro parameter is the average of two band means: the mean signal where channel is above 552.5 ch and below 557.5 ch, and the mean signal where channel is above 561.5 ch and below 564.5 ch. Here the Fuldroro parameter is 394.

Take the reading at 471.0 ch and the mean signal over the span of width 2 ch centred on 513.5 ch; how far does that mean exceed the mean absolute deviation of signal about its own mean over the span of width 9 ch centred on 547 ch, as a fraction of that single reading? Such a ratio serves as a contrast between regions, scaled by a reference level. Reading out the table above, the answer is 1.28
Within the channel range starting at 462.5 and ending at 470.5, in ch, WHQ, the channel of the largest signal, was 463.0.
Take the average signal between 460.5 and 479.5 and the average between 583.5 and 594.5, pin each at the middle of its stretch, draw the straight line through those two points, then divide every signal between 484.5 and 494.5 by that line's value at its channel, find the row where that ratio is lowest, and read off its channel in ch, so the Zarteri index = 490.0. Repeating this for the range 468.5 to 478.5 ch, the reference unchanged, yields 470.0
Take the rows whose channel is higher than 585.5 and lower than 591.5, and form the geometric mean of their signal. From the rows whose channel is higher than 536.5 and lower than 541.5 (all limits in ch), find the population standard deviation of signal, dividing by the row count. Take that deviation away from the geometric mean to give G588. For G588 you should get 467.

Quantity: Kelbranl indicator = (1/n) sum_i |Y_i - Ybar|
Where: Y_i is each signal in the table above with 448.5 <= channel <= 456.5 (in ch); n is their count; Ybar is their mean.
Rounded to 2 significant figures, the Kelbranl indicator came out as 9.9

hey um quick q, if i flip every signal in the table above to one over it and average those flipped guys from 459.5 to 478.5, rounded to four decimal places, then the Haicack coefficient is 0.0035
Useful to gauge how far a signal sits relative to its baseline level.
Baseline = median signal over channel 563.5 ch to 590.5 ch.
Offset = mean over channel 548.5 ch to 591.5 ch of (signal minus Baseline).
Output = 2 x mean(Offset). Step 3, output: -34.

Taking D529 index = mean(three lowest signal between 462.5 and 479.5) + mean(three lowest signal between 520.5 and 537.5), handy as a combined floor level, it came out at 635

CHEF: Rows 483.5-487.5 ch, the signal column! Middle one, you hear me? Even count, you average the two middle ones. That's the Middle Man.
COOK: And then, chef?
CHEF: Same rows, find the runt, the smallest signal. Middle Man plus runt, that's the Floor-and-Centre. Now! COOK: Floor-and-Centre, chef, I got 736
